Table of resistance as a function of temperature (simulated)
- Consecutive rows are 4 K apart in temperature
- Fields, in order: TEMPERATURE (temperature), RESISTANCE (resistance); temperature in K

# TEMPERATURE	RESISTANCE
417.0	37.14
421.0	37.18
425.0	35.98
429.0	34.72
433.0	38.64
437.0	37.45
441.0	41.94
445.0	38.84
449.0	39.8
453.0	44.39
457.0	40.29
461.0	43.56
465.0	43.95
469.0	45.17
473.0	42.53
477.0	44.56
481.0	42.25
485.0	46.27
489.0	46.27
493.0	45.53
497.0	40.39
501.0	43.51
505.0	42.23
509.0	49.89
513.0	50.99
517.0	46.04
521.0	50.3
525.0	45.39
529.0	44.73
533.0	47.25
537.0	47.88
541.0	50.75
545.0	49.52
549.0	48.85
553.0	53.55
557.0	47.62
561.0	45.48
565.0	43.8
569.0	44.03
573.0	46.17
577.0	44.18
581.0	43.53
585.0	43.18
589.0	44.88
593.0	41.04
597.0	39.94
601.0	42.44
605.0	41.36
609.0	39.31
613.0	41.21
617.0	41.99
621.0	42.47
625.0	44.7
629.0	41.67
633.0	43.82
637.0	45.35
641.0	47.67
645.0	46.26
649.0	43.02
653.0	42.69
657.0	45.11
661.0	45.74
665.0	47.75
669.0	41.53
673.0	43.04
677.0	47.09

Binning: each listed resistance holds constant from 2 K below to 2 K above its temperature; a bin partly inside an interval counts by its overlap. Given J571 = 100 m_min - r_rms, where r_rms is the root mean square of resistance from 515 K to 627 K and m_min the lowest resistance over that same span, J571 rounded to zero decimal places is 3886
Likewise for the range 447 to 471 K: 3937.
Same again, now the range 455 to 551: 3983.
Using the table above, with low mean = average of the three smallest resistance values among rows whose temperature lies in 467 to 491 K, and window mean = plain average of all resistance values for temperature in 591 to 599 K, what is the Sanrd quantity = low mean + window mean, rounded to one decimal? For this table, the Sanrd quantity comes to 83.6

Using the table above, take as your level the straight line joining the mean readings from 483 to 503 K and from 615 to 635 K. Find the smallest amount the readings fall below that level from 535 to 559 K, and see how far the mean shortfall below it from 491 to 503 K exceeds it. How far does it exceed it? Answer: 11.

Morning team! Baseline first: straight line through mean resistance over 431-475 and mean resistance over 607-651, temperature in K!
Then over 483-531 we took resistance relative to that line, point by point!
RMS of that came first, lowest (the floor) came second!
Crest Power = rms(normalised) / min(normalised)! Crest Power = 1.14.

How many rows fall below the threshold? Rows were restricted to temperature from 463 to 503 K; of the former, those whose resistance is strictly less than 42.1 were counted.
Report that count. 1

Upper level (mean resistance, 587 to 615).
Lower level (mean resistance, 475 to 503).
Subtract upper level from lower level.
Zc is 2.7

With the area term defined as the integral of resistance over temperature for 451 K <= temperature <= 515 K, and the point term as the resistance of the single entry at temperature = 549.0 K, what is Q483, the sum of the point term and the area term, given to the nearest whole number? 2896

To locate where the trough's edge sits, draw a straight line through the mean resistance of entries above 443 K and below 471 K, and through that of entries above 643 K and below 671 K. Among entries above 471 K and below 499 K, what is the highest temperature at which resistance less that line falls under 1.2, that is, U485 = 497.0 K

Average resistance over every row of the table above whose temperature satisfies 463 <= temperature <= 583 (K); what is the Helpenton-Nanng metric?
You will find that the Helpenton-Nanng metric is 46.1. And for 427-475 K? 40.9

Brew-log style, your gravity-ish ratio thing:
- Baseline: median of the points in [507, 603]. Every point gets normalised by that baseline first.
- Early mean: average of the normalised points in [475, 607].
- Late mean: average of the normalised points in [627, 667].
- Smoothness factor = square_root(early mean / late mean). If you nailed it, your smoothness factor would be 1.01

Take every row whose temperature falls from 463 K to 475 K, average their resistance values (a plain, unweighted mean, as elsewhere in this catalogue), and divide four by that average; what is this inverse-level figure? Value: 0.0912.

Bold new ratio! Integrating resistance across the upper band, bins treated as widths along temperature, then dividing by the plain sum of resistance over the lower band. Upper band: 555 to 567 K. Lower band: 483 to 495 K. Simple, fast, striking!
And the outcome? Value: 4.0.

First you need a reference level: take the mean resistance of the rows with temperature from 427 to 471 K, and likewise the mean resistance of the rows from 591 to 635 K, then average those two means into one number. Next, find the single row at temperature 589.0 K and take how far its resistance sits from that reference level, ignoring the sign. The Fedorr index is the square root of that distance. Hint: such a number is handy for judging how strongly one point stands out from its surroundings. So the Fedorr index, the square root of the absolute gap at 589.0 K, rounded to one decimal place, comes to 1.9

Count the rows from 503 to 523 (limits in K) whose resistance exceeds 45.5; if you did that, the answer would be 4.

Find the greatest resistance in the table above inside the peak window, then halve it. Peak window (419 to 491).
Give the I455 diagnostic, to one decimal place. 23.1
